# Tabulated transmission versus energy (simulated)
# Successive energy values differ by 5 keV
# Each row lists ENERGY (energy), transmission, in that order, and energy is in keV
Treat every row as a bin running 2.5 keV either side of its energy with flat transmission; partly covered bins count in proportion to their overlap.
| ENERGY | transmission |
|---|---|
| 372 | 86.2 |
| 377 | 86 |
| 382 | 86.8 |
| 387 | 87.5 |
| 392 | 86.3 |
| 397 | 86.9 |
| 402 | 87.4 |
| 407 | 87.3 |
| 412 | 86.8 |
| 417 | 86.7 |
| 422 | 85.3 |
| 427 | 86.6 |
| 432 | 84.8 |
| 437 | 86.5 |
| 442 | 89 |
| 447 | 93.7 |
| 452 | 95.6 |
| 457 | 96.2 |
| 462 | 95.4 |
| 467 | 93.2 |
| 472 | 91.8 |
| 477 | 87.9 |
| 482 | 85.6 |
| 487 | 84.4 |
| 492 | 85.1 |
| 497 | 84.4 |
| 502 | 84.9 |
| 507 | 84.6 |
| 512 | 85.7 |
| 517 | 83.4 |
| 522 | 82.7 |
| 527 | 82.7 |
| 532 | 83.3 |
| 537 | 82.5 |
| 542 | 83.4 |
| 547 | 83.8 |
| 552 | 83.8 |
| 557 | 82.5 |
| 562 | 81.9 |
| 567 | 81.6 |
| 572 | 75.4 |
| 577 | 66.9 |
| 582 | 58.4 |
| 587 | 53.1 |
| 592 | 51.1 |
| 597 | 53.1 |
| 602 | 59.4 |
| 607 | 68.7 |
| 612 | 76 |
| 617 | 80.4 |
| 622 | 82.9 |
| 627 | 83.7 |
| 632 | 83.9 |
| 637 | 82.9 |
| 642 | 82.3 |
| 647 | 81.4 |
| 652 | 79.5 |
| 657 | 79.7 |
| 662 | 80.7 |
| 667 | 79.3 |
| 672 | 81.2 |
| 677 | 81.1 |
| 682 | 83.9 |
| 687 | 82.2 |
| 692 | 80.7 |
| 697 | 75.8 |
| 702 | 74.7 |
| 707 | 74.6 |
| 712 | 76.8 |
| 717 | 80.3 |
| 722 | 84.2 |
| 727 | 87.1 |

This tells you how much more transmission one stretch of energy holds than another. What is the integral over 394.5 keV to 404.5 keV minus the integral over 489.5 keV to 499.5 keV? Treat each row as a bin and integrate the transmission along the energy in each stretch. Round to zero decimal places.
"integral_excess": 24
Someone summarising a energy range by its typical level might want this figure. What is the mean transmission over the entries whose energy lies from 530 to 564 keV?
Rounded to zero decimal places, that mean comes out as 83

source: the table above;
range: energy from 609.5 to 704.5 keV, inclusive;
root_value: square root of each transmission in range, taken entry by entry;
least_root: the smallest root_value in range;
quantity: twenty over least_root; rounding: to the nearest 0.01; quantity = 2.31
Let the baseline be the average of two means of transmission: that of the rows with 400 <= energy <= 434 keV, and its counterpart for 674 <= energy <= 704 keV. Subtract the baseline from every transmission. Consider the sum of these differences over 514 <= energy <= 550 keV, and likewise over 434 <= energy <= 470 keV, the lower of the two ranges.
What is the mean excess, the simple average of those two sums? 34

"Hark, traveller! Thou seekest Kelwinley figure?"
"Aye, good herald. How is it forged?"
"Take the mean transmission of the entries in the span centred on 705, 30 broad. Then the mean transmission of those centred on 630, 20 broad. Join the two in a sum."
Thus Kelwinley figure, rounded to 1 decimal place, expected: 160.5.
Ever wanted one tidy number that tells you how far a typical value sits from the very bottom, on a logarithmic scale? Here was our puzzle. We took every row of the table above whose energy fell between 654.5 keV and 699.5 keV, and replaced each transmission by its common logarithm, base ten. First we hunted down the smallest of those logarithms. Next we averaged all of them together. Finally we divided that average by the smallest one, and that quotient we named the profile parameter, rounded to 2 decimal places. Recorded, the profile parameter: 1.01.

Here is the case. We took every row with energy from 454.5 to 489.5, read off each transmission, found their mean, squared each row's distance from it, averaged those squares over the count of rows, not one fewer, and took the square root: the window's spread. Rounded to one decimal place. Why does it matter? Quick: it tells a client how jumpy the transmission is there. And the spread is 4.4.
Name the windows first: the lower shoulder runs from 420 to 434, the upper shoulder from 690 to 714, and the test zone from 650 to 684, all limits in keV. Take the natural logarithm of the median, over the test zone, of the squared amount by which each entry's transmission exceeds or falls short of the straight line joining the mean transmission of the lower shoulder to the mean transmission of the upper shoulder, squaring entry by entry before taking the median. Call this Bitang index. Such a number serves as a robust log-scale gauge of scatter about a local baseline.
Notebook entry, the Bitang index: 2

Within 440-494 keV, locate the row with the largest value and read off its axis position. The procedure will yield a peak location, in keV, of 457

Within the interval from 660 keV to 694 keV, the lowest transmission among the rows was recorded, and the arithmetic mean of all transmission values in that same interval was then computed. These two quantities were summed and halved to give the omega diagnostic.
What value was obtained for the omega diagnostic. 80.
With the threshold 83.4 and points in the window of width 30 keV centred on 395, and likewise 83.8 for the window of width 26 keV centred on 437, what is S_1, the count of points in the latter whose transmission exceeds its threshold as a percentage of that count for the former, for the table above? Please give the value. 83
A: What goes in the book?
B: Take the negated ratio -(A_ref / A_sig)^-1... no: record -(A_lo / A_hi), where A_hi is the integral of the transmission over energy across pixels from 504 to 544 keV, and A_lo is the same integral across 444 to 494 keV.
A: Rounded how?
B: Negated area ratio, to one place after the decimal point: -1.4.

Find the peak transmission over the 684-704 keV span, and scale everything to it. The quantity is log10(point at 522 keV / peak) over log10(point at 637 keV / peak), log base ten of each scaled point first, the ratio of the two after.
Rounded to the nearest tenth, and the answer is 0.7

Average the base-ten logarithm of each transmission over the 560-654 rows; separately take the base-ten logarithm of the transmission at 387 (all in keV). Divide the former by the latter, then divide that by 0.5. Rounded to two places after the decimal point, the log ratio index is 1.91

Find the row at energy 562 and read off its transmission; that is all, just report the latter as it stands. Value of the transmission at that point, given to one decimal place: 81.9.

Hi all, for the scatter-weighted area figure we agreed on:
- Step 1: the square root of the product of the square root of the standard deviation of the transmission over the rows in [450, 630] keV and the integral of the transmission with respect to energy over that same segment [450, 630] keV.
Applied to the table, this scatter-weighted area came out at 222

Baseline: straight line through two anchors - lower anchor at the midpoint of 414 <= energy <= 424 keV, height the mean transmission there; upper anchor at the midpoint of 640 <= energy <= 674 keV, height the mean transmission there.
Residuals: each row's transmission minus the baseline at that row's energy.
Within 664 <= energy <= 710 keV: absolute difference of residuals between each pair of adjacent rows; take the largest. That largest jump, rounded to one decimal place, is 4.8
